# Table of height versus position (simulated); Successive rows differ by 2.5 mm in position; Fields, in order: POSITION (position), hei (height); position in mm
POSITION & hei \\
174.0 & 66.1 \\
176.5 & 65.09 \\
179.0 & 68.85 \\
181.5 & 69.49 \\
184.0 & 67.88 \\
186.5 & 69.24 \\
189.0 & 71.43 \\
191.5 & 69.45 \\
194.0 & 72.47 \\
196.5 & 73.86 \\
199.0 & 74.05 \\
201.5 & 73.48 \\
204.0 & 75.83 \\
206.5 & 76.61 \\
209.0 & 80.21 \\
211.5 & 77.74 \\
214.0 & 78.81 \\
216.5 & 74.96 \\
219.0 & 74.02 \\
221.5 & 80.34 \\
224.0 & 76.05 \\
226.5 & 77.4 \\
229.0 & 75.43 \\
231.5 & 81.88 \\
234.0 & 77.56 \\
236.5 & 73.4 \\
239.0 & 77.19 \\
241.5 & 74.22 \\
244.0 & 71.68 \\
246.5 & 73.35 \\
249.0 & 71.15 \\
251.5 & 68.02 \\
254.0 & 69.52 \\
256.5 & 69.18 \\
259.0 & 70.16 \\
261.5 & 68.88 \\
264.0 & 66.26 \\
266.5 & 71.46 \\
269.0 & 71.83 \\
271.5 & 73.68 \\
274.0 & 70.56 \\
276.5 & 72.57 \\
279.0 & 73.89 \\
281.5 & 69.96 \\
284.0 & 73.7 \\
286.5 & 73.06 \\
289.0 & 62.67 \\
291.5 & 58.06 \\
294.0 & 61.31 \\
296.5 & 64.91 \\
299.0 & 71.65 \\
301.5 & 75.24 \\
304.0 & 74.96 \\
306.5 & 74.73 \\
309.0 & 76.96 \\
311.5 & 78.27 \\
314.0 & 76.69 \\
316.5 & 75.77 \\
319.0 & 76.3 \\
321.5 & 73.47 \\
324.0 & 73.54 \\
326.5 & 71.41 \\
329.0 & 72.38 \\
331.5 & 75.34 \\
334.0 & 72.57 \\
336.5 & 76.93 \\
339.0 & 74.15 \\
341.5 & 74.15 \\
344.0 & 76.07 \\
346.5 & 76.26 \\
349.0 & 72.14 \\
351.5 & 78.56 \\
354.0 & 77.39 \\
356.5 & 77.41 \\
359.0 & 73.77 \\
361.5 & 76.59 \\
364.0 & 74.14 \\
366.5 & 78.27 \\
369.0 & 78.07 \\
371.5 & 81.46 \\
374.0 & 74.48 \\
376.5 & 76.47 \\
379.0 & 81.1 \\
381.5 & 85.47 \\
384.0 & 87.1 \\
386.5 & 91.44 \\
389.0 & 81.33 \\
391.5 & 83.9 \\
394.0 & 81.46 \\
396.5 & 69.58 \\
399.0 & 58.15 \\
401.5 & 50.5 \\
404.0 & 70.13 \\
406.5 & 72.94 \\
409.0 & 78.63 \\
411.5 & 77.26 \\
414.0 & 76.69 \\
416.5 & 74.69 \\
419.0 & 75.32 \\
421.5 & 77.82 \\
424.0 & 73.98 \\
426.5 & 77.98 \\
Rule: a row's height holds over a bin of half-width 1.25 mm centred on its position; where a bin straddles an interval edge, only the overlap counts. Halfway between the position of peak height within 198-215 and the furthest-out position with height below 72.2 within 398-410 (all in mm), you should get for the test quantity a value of 306.5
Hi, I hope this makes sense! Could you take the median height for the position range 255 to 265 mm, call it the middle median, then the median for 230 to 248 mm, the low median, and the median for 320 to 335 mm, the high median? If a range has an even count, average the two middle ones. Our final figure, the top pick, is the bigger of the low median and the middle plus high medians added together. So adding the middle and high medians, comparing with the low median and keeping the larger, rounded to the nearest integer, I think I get 142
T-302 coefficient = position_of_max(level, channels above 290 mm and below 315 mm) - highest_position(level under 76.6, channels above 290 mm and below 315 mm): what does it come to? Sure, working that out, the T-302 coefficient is 5.0 mm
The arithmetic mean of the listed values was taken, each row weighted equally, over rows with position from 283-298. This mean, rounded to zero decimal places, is 66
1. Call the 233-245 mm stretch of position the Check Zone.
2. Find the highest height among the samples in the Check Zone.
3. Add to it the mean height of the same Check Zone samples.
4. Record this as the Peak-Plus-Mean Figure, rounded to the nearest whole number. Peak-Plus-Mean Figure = 152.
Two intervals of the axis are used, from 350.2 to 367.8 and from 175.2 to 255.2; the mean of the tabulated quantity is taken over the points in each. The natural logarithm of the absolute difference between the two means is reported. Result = 1.0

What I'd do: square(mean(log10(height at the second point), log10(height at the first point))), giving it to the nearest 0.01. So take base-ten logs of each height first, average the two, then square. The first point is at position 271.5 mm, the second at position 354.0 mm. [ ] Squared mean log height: 3.53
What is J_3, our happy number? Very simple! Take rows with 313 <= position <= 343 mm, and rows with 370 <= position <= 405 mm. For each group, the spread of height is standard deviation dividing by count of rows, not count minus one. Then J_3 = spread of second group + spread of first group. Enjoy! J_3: 13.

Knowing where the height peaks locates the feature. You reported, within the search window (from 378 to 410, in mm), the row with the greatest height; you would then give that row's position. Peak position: 386.5 mm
